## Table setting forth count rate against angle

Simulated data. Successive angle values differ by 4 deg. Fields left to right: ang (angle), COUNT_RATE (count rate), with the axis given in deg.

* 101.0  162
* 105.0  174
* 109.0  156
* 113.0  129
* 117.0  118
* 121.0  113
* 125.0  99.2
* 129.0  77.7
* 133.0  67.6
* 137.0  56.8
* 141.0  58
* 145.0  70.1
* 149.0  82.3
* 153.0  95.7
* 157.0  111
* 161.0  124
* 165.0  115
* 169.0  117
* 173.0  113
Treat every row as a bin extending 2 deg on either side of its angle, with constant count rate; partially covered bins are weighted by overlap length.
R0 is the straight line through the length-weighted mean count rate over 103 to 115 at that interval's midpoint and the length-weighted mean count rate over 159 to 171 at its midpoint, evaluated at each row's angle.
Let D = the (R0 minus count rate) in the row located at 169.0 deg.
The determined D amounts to -1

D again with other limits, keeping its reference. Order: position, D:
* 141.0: 75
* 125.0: 44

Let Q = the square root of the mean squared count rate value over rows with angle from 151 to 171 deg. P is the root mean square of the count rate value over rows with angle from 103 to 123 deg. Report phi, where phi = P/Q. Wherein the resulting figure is 1.2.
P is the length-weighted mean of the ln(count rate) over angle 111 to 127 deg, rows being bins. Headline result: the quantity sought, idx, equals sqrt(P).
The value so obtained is 2.177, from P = 4.7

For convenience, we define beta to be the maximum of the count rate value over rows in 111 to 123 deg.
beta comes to 129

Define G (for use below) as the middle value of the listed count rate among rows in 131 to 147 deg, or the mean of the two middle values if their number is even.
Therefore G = 63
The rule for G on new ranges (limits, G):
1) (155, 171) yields 116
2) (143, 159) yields 89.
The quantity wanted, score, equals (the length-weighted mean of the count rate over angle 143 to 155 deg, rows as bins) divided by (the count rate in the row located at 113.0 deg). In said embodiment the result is 0.6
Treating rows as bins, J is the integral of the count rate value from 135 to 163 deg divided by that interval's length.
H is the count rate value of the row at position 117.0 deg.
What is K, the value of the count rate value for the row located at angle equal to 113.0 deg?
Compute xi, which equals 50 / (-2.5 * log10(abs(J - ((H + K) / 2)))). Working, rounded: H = 118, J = 85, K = 129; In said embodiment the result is -13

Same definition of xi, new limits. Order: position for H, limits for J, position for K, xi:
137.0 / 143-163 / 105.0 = -16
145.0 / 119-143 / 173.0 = -18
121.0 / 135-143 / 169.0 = -11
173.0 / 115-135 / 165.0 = -16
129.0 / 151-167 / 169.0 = -17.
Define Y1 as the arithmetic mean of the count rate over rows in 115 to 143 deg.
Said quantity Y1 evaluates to 84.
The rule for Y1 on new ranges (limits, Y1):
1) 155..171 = 117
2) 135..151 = 67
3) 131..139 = 62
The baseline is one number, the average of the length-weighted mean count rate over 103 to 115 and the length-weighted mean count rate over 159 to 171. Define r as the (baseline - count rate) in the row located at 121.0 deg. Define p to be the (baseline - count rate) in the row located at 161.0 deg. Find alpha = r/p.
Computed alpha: 1.9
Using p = 12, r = 22.8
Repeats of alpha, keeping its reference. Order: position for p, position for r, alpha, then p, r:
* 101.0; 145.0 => -2.5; -26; 65.7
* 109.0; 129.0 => -2.9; -20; 58.1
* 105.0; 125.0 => -1.0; -38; 36.6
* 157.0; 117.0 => 0.7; 25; 17.8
